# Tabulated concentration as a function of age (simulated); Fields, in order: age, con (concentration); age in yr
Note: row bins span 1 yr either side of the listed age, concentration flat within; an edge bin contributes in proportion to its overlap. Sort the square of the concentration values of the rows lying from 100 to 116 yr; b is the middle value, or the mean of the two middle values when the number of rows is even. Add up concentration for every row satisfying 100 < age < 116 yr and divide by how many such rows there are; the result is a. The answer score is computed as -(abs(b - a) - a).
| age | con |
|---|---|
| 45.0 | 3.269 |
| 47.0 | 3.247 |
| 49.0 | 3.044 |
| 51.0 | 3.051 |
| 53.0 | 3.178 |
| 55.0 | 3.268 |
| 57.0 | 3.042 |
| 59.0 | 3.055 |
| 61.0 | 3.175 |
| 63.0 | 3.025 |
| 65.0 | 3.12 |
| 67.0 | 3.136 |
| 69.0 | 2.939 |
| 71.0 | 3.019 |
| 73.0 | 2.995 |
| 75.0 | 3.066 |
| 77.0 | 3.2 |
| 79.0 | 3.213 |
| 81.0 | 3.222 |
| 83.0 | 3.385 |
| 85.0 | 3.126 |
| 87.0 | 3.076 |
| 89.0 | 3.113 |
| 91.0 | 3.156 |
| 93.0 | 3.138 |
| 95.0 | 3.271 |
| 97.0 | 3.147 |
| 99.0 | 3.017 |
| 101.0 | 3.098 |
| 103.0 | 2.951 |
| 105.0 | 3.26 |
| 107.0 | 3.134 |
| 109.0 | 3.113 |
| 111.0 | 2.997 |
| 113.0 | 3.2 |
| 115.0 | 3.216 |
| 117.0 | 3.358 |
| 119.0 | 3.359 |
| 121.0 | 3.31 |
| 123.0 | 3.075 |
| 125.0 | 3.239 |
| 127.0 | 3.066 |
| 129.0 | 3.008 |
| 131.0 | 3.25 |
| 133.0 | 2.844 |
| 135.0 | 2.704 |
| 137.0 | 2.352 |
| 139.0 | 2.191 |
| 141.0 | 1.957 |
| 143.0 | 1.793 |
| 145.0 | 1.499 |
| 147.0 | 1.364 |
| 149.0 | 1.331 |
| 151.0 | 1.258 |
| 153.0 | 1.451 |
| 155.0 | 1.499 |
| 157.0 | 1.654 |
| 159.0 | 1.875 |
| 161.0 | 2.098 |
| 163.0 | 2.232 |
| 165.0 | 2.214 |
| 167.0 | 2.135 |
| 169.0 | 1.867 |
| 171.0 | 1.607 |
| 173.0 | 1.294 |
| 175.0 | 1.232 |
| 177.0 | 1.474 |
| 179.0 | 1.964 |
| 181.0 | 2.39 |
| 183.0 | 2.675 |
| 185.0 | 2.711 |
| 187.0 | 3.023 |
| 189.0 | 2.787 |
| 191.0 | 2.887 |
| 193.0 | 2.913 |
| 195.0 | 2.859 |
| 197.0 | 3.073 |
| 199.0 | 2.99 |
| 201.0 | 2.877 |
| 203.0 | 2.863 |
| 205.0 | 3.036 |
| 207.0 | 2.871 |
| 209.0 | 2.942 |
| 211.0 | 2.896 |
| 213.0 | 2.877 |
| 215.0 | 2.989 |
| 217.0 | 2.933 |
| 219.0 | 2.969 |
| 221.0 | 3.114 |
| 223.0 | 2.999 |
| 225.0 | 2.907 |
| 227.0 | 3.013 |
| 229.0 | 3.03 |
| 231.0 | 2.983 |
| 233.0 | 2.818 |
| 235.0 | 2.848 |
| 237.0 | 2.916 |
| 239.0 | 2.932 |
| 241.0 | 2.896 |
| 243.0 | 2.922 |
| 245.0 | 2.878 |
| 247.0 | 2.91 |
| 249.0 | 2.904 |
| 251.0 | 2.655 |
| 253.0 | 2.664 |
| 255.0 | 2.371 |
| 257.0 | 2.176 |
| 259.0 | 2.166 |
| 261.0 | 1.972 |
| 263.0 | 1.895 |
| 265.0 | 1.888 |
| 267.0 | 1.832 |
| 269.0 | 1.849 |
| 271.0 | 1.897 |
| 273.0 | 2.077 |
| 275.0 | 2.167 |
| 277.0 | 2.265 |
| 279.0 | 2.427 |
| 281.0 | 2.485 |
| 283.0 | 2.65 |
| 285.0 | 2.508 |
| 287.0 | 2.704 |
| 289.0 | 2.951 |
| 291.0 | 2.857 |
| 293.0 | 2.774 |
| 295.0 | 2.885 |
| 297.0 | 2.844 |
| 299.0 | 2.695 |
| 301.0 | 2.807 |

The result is -3.5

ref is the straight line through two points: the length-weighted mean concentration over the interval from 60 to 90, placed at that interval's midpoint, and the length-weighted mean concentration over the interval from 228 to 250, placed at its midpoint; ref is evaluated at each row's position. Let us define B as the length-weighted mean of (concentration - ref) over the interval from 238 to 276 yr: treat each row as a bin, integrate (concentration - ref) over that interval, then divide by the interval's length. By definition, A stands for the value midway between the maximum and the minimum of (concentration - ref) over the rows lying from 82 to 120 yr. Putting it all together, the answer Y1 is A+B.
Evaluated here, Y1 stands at -0.4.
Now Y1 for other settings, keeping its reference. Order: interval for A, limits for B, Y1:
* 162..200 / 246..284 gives -1.4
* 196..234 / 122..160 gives -0.8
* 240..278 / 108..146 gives -0.8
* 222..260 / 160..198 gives -1.0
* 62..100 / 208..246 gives 0.1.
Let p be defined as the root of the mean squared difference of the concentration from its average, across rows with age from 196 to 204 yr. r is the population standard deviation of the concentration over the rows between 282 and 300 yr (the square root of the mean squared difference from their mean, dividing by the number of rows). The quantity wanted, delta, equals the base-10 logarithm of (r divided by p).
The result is 0.2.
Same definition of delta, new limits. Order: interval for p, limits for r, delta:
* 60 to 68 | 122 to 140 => 0.8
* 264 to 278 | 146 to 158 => -0.1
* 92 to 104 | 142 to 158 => 0.2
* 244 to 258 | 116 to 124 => -0.4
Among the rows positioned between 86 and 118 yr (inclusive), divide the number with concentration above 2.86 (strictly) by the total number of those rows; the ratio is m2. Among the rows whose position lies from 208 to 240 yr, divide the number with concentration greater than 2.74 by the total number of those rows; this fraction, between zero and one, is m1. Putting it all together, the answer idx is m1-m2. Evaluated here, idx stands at 0.00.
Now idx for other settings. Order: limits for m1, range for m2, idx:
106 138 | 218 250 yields 0.00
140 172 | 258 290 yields -0.06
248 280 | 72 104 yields -0.94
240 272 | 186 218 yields -0.56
